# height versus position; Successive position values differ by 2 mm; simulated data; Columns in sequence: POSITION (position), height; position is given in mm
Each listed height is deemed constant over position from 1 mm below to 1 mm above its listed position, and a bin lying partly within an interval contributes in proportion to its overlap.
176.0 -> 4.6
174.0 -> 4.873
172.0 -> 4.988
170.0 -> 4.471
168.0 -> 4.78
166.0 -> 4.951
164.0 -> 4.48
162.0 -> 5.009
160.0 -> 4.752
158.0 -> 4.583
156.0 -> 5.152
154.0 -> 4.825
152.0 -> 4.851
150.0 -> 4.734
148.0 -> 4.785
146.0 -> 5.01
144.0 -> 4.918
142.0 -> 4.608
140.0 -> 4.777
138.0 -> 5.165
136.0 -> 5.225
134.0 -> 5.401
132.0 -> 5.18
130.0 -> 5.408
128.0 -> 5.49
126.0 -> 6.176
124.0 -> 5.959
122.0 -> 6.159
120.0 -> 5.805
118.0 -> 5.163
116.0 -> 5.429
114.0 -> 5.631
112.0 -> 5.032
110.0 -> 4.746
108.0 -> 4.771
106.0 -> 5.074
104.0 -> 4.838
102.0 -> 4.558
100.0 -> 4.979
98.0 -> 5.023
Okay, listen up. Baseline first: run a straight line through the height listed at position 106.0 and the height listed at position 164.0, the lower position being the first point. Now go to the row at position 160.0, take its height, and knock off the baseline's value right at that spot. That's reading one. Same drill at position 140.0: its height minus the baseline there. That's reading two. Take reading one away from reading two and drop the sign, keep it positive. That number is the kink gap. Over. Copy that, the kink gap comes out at 0.18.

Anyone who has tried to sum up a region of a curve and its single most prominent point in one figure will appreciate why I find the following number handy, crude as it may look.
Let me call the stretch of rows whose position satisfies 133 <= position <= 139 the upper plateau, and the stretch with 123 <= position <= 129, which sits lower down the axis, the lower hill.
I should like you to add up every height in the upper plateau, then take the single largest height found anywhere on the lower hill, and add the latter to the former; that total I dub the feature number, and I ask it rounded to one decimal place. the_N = 22.0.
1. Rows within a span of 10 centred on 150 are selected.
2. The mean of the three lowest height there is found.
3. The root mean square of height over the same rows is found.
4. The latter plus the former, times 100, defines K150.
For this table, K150 962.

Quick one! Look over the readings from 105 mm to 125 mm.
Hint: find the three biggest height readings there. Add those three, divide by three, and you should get 5.97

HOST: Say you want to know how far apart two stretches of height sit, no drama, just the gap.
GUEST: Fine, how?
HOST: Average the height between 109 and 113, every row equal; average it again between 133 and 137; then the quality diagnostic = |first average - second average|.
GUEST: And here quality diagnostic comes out 0.42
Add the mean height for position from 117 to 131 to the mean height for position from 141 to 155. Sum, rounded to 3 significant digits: 10.6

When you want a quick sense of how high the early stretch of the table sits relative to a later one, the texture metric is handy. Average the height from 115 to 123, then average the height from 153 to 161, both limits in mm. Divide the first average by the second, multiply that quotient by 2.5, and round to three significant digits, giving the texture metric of 2.92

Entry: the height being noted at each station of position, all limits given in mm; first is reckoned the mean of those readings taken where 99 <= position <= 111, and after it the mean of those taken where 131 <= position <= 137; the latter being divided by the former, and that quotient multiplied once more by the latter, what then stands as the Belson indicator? 5.7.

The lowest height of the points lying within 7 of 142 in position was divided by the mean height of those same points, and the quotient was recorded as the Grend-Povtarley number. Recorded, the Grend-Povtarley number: 0.935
